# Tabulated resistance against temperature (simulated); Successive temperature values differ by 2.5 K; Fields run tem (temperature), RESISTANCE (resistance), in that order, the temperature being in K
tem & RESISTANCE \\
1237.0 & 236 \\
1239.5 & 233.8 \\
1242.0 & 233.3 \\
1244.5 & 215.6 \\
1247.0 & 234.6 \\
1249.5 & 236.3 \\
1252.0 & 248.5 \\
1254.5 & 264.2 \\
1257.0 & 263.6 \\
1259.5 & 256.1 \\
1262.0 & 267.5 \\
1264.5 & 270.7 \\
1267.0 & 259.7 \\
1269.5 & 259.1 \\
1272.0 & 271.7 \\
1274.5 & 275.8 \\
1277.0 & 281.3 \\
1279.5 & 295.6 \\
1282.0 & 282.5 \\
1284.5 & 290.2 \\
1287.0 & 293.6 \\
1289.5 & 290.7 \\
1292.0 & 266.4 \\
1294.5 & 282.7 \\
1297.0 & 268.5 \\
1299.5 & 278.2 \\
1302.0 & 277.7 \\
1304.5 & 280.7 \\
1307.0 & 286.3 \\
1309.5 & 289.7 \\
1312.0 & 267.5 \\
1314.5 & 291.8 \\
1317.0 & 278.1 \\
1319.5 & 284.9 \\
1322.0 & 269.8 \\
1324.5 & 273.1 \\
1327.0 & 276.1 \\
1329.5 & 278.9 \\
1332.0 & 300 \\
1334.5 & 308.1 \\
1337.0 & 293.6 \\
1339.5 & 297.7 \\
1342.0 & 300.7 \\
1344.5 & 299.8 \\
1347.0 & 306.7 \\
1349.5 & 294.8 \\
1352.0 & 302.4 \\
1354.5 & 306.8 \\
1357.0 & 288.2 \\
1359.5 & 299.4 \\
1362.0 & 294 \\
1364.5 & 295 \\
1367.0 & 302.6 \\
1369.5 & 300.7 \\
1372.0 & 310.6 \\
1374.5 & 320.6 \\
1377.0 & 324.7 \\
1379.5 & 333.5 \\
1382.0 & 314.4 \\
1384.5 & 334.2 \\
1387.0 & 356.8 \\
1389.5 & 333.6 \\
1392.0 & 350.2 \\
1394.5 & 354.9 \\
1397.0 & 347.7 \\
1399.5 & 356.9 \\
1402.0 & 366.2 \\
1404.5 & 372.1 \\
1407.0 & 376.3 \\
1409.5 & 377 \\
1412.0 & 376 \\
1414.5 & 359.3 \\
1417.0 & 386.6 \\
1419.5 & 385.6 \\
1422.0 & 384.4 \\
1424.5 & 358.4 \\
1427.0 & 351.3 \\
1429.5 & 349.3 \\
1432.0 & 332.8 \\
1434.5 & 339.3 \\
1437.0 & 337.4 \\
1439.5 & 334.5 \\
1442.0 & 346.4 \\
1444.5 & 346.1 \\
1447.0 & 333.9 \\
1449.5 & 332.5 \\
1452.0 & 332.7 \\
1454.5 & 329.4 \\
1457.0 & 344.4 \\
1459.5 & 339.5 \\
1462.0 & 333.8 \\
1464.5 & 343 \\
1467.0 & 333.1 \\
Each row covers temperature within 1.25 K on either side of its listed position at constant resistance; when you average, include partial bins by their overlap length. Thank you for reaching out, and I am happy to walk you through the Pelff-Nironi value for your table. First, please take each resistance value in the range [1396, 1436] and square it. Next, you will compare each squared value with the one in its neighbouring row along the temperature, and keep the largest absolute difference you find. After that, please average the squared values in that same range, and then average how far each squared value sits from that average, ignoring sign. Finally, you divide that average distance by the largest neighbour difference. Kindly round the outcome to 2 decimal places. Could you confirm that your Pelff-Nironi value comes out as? 0.51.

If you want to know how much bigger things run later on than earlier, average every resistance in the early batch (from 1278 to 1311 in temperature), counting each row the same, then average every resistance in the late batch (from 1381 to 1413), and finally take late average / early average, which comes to 1.25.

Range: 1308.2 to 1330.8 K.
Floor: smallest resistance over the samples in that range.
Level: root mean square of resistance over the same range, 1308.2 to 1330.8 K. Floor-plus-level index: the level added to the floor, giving 546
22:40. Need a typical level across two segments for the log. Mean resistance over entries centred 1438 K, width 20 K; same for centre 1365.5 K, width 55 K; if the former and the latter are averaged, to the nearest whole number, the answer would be 326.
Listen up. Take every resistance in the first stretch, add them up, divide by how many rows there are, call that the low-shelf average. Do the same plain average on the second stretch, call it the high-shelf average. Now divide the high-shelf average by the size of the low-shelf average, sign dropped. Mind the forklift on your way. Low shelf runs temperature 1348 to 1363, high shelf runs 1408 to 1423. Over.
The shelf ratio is 1.27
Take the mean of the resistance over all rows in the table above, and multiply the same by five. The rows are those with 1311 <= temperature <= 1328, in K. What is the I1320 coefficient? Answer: 1387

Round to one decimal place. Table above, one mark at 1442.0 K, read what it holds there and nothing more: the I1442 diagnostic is 346.4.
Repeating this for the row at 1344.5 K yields 299.8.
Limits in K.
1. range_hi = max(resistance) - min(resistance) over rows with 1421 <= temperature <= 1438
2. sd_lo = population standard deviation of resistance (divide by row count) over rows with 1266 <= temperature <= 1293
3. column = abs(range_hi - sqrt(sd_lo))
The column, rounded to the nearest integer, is 48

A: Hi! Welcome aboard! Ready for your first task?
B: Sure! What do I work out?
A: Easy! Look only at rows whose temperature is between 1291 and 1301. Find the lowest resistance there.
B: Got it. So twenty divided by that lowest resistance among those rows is 0.075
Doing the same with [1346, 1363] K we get 0.069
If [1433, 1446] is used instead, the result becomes 0.060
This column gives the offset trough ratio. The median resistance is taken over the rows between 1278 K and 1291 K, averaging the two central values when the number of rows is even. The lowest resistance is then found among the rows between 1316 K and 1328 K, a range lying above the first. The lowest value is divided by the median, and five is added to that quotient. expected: 5.93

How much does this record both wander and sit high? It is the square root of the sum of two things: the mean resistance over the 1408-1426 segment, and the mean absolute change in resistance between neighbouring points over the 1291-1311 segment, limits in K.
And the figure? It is 19.6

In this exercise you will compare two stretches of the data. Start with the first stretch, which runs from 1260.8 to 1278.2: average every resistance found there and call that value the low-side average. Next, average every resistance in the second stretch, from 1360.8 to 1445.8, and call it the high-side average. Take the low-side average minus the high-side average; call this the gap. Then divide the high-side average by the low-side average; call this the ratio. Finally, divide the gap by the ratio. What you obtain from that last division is -59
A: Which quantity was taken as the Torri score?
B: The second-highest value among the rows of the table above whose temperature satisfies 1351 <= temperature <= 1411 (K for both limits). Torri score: 376.3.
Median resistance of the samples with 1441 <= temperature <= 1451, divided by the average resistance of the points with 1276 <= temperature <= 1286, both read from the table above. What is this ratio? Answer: 1.18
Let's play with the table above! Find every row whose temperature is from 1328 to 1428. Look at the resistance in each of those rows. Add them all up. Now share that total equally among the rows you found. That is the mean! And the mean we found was 330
